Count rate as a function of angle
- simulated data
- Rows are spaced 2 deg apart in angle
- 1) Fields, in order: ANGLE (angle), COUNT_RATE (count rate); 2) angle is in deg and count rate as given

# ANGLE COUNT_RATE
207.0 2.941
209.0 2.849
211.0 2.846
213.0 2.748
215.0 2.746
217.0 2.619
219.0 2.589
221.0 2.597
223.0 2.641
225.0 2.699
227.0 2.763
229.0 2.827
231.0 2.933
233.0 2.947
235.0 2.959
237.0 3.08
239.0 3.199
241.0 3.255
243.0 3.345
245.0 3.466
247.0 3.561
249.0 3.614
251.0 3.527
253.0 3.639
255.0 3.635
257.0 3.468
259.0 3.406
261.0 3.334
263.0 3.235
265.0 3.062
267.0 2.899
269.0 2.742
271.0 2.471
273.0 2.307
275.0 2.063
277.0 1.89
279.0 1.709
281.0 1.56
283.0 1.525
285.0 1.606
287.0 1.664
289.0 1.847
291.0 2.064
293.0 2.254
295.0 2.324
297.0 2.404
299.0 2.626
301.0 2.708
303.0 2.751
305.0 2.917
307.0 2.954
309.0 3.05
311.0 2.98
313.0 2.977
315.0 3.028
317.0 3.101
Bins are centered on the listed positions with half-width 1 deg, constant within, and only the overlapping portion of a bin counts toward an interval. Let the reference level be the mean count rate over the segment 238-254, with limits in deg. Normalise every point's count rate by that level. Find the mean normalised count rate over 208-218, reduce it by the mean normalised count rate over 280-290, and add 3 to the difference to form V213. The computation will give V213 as 3.32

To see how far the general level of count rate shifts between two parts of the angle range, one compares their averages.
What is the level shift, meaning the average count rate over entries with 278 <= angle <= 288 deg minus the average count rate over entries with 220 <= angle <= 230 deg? -1.1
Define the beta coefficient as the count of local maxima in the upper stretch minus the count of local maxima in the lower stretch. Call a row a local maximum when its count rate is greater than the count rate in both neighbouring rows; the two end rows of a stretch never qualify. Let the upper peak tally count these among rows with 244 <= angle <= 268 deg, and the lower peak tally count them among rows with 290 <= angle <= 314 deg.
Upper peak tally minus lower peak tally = 1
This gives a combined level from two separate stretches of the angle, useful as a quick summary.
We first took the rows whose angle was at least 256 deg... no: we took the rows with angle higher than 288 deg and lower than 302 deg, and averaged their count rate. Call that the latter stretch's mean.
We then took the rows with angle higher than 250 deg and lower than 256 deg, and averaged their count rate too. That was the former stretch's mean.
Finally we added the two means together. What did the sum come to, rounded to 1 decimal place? 5.9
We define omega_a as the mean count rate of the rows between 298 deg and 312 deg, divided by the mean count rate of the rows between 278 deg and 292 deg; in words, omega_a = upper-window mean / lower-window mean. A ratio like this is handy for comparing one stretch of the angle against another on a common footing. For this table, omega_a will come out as 1.67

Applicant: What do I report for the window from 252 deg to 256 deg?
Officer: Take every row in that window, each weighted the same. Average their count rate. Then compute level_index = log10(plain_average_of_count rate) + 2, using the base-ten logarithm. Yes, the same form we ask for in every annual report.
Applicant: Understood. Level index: 2.56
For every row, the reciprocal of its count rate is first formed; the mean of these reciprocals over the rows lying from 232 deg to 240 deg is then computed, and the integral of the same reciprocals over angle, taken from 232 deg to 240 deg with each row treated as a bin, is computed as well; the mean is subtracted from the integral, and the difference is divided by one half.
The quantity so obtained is 4.6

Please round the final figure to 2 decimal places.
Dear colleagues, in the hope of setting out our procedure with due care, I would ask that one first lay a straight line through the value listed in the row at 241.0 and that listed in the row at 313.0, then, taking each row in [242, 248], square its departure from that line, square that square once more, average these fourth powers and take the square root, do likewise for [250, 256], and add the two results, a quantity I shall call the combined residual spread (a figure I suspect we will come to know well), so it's 0.23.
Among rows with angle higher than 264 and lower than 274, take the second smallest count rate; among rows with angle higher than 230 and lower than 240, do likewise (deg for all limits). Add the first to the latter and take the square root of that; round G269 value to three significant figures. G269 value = 2.33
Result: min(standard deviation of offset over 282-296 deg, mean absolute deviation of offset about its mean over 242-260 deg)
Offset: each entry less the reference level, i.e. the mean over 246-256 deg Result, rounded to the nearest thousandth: 0.086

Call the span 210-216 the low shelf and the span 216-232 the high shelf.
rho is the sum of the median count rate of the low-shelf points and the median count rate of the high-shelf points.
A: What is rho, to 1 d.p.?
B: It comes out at 5.4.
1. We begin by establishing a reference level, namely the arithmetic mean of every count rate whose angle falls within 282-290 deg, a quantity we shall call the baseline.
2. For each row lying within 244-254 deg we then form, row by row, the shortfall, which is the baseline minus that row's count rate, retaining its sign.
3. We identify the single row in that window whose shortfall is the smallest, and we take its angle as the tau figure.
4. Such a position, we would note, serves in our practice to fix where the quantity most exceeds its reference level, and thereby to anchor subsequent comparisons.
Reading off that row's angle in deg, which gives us 253.0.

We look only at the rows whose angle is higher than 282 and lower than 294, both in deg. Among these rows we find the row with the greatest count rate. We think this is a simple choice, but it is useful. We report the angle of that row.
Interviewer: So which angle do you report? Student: 293.0 deg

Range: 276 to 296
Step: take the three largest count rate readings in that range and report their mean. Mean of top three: 2.21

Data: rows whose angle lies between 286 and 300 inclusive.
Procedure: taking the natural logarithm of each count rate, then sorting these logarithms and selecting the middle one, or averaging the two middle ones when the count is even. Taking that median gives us 0.81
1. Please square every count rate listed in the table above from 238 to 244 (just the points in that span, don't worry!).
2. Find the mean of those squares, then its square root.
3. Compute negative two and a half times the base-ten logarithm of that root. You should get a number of -1.29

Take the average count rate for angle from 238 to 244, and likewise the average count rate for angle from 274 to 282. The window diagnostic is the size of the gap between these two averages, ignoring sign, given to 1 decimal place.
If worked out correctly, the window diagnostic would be 1.5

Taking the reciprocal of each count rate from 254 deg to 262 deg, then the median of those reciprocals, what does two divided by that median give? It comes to 6.9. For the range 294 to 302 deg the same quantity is 5.0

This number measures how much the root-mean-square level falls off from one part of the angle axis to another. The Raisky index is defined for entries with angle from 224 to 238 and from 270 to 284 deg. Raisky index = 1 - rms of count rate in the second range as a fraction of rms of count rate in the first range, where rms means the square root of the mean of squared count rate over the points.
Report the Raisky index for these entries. 0.32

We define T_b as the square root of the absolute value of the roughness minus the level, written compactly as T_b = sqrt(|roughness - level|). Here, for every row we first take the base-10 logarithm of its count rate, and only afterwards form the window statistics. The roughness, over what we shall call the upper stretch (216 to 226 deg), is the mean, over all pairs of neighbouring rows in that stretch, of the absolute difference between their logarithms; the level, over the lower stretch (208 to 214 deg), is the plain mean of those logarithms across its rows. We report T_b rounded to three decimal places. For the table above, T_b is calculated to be 0.666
